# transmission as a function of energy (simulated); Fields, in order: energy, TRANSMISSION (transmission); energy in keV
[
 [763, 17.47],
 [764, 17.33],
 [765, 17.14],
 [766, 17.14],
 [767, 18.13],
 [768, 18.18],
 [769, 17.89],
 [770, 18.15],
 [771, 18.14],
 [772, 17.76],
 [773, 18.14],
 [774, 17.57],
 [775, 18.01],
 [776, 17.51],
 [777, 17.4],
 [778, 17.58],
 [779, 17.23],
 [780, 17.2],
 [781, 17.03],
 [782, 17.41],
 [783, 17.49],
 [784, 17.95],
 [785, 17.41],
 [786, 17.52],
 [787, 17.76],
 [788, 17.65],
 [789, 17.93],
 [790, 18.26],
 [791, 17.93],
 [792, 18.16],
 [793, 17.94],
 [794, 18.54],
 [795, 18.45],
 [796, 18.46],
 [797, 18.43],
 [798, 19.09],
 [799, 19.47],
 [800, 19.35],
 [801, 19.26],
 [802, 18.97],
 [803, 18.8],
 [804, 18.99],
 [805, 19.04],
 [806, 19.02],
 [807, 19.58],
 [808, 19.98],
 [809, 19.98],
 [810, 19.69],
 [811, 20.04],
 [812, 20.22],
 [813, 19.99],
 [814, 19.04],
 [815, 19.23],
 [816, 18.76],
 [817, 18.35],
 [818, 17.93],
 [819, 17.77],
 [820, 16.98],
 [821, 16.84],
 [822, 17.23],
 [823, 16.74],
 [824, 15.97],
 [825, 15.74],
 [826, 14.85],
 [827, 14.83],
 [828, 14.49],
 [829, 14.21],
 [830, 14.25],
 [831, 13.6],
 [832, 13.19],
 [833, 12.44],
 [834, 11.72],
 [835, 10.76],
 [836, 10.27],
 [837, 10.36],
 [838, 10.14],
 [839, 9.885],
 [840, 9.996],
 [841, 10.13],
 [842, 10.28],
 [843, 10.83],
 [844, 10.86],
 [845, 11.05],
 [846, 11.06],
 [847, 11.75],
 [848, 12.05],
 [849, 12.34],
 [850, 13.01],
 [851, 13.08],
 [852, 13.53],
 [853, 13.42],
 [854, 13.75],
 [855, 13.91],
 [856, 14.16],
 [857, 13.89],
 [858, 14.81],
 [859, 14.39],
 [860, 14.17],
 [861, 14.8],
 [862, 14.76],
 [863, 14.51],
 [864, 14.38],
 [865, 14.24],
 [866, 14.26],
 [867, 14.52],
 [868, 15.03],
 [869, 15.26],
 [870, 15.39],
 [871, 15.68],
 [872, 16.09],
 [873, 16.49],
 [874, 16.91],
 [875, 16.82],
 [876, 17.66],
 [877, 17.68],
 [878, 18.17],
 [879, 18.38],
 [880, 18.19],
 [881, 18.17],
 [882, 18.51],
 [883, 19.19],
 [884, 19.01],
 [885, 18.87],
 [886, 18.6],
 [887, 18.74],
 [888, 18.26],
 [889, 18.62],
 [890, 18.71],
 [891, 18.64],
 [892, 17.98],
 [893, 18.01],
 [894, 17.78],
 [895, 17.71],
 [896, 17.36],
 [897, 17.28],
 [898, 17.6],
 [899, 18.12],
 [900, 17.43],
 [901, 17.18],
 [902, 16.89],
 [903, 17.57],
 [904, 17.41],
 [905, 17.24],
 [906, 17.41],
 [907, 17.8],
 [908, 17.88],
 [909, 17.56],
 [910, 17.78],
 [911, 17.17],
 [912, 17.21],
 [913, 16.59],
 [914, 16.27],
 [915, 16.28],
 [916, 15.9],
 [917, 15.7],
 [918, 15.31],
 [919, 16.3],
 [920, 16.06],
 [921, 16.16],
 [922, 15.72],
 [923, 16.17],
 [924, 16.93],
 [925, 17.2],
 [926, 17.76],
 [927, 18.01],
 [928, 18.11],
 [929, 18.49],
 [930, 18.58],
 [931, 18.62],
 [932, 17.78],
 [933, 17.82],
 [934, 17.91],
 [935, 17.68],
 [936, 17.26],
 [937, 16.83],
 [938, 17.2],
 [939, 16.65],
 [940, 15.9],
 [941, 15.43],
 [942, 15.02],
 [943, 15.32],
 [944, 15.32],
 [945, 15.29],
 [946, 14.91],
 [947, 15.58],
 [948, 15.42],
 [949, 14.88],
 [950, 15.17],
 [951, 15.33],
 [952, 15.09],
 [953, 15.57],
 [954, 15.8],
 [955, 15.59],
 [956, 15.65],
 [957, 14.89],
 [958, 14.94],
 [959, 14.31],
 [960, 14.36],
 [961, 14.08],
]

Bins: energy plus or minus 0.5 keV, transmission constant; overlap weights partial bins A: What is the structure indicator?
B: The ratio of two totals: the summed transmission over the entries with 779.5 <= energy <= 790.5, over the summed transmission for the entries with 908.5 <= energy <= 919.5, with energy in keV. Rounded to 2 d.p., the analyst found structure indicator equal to 1.06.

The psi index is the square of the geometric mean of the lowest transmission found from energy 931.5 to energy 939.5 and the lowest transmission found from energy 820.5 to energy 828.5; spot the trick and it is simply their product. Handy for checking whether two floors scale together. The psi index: 241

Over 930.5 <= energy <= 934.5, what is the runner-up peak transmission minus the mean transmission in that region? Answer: -0.1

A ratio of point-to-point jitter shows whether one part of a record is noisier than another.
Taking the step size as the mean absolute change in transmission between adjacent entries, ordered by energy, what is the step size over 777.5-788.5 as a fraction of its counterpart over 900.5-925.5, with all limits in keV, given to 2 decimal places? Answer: 0.71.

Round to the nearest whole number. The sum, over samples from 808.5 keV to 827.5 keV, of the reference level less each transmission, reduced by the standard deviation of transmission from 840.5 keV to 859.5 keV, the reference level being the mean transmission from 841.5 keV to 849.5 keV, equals -127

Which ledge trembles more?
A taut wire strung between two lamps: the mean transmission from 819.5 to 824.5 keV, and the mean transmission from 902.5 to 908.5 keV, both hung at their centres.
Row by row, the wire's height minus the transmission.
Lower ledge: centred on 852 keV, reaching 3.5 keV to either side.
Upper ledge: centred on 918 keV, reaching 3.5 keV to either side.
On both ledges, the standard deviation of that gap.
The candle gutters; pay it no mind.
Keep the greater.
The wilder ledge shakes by 0.5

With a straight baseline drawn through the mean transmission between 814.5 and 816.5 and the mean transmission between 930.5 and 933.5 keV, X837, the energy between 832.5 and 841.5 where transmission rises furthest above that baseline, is 833 keV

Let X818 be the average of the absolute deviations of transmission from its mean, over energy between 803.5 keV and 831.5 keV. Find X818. 1.84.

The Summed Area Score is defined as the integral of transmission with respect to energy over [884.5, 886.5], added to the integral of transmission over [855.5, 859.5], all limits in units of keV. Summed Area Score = 95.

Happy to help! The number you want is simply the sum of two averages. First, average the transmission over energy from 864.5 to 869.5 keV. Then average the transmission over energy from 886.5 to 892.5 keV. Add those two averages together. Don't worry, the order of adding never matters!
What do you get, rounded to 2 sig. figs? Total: 33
